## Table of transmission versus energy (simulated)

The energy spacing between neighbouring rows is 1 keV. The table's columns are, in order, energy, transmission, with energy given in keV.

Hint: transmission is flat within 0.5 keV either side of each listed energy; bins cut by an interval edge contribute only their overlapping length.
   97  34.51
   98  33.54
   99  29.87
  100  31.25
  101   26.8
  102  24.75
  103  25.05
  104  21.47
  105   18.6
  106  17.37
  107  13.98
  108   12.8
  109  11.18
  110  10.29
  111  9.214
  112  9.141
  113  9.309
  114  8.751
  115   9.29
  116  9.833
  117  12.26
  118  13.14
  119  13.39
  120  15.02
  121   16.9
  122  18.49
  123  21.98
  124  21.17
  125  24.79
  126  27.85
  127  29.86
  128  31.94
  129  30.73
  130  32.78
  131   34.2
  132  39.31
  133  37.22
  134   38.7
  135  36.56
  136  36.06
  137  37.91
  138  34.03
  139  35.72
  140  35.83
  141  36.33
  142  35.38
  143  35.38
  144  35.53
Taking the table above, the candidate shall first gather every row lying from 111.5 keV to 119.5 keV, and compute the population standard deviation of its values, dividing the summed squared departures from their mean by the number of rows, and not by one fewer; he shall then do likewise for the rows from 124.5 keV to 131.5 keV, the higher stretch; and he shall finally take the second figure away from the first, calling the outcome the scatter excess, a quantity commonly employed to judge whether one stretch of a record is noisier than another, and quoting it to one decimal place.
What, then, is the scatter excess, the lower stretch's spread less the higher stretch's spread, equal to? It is -1.1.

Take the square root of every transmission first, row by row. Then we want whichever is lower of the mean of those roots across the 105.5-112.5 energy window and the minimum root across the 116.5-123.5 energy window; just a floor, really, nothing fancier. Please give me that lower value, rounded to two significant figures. 3.4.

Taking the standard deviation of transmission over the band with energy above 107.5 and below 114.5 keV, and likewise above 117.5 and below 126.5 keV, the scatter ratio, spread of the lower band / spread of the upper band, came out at 0.3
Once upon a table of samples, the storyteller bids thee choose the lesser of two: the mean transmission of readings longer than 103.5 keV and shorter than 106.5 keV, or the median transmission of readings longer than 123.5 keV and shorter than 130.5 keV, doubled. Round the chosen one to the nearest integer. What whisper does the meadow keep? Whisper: 19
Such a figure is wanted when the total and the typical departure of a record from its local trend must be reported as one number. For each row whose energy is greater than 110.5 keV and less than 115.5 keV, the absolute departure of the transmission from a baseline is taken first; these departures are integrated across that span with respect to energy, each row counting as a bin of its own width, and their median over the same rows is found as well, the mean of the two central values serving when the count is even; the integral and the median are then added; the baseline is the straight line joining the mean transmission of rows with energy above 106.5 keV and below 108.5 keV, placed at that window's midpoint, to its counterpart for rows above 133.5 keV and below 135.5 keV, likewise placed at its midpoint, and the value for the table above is 55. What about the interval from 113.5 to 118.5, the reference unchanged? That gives 62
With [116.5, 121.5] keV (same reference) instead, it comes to 58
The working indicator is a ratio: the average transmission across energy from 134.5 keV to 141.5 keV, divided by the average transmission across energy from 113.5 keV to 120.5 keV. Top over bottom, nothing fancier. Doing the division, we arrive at 3.1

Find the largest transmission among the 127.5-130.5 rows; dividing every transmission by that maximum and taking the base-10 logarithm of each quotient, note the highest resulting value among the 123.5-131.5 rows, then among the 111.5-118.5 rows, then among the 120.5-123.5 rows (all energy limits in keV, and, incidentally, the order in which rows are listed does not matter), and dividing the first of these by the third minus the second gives 0.08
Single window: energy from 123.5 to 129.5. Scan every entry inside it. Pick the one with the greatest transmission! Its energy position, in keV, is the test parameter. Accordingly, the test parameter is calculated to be 128 keV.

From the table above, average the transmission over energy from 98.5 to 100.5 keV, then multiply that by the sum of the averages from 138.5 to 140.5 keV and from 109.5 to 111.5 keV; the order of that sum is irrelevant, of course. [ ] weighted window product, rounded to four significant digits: 1391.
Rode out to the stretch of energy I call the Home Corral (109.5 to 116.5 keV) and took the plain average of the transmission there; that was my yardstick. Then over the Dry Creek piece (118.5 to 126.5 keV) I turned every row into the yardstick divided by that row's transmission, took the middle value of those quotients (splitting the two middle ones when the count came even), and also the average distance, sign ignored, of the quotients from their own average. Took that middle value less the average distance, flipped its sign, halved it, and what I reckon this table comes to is -0.19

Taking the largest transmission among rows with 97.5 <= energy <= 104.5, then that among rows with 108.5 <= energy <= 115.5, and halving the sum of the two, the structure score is 22.4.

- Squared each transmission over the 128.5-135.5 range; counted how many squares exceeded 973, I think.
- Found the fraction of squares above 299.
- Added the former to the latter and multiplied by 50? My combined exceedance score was 350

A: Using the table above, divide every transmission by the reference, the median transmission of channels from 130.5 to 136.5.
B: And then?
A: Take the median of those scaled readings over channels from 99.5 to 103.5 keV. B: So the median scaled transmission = 0.70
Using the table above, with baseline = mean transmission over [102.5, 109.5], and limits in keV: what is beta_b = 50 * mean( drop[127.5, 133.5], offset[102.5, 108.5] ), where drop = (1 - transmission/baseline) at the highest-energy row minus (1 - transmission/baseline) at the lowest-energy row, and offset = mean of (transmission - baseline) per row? 17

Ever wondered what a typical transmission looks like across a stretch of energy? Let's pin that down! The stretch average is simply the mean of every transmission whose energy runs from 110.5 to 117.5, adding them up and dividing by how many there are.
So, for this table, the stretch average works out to 10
